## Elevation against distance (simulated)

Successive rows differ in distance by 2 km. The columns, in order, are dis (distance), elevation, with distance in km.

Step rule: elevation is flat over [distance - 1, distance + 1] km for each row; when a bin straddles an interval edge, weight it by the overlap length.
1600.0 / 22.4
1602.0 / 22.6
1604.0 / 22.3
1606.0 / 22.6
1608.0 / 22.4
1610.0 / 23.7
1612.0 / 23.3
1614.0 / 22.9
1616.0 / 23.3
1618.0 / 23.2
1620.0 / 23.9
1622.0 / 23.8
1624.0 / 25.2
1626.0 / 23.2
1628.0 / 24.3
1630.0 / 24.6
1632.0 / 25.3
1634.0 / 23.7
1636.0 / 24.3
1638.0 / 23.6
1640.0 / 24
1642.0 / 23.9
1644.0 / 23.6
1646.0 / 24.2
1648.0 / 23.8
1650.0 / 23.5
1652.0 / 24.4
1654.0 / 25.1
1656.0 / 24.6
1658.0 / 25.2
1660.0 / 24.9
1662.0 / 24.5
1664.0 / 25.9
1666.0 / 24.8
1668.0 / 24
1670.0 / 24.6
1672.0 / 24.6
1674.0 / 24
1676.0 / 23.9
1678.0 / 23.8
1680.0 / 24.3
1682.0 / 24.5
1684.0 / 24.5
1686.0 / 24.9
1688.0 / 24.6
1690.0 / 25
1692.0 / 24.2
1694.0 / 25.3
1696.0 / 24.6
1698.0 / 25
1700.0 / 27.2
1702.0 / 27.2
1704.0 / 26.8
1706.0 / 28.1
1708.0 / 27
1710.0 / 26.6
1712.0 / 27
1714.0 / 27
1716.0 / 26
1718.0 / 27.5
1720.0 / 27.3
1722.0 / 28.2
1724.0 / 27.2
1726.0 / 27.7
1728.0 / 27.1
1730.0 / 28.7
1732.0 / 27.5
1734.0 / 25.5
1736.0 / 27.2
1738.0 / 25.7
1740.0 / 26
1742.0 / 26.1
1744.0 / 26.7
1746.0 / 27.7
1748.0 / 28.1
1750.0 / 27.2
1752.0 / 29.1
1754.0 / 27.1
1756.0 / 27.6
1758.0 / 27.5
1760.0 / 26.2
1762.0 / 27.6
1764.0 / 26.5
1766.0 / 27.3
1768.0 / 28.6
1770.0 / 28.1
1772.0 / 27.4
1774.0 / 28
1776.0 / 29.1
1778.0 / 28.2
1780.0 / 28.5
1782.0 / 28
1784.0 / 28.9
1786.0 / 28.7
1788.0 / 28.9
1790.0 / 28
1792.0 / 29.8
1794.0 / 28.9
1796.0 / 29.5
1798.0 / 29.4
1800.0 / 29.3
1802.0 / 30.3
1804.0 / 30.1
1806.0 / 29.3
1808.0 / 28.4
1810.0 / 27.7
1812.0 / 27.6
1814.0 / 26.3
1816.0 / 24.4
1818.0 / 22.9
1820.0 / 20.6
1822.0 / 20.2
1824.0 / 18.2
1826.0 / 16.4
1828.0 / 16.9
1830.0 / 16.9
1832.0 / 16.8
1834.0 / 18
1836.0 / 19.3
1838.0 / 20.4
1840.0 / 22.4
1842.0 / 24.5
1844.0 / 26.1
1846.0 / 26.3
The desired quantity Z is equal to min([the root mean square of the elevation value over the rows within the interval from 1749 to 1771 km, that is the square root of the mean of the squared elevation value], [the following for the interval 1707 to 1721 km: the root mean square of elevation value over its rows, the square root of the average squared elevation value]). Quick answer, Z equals 26.9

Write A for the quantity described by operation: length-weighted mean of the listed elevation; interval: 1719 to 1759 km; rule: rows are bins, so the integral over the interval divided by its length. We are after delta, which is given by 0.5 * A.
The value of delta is 13.6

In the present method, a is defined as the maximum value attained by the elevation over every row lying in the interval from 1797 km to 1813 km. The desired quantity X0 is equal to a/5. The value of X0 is 6.1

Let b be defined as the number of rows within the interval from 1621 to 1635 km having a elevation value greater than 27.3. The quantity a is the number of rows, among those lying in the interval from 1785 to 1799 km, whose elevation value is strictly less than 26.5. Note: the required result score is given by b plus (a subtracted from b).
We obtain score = 0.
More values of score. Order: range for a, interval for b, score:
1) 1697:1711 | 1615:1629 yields -1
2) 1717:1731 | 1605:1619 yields 0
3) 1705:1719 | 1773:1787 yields 13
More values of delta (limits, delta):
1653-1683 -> 12.3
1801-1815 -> 14.3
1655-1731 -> 12.9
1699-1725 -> 13.6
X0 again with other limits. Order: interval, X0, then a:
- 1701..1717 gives 5.6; 28.1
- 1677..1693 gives 5.0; 25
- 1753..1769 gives 5.7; 28.6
